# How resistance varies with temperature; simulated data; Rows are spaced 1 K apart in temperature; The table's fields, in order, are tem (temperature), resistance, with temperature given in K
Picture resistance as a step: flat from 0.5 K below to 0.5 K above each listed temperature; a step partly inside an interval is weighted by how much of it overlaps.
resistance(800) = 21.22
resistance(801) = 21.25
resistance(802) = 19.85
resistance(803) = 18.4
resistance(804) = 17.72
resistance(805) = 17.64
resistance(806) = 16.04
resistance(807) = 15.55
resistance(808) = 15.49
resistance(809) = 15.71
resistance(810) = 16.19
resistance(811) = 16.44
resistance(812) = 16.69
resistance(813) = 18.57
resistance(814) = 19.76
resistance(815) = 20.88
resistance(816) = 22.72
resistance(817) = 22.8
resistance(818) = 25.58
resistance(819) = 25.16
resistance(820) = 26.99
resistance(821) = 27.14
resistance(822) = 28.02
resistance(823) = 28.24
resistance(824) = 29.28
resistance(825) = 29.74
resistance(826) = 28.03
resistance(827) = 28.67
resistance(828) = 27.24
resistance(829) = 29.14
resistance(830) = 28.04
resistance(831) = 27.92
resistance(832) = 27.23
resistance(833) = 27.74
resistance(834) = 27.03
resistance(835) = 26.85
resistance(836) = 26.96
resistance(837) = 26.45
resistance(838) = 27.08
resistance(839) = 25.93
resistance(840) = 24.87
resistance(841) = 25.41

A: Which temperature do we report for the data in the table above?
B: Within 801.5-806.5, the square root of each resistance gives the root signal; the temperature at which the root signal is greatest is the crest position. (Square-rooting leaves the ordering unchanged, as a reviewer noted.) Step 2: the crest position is 802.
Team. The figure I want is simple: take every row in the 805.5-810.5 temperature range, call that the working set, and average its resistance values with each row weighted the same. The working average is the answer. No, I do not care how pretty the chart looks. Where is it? 16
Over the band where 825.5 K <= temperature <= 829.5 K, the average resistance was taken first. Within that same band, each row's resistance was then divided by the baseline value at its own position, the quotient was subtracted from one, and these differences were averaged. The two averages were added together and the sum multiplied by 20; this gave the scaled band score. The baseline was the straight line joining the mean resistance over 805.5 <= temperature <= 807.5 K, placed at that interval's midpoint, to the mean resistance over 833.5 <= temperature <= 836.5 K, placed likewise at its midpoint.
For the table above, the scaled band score 562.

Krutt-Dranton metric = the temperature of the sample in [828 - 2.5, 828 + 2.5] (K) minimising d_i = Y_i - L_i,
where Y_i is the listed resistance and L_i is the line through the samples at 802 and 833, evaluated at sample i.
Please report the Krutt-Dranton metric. 828 K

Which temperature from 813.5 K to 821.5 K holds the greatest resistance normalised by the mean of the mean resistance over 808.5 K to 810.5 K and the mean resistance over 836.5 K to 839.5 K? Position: 821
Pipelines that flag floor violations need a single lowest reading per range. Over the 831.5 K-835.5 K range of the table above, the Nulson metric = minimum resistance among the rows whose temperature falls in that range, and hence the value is 26.85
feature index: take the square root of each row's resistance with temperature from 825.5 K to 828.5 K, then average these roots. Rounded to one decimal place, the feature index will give 5.3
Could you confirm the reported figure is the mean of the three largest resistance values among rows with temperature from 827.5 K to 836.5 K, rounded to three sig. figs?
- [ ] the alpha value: 28.4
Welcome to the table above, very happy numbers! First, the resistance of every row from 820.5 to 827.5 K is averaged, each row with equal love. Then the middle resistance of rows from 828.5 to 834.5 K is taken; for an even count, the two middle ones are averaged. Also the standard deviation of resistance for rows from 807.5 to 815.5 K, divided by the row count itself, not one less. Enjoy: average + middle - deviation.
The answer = 54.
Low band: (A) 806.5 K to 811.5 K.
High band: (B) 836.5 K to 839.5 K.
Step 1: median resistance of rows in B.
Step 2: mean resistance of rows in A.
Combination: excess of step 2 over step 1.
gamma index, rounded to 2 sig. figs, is -11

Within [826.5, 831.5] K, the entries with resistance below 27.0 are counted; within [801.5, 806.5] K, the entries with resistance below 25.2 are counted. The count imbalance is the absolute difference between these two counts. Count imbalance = 5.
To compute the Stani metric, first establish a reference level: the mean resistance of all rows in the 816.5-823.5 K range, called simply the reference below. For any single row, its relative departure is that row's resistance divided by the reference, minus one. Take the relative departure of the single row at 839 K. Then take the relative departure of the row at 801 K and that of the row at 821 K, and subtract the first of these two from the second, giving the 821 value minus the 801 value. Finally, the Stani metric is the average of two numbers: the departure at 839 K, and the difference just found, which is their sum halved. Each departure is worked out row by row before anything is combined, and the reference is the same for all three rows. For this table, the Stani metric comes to 0.11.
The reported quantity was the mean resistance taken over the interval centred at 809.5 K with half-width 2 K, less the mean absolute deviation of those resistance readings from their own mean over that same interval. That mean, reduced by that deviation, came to 16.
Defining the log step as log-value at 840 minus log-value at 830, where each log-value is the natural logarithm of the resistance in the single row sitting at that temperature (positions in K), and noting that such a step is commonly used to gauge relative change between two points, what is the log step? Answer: -0.12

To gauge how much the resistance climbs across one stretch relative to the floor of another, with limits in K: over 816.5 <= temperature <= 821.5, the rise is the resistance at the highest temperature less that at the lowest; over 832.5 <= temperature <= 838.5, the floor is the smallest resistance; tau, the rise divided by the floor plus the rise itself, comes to 4.5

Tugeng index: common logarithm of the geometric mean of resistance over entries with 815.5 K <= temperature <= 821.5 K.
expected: 1.40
